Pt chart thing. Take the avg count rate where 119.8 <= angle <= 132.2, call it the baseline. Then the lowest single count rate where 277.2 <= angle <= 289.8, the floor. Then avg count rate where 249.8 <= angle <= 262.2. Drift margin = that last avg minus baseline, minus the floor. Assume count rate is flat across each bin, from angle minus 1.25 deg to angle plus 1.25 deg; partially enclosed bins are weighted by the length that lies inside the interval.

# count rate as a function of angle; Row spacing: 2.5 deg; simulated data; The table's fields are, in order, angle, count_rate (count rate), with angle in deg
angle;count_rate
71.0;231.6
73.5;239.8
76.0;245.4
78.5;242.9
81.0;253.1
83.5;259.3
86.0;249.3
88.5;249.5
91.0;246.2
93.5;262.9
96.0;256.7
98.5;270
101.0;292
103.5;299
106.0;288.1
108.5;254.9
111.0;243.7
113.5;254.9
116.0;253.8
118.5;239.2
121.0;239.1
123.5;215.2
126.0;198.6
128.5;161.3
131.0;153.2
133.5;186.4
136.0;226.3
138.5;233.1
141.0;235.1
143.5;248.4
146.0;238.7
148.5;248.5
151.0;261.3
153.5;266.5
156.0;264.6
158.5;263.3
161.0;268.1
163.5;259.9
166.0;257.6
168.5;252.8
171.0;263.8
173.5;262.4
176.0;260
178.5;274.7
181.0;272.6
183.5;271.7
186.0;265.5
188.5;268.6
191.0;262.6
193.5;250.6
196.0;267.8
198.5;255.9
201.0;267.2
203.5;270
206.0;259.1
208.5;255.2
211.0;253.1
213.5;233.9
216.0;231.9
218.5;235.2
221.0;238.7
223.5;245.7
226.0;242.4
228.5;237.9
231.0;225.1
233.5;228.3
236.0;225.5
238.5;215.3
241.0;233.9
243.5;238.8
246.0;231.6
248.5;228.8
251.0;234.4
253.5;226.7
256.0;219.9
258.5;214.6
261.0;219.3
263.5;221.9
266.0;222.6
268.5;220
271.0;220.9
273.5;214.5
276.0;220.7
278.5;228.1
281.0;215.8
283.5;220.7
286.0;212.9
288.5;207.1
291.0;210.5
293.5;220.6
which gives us -178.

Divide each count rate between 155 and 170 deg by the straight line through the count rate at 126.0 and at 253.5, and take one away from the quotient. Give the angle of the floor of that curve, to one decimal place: 168.5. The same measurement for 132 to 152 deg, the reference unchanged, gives 133.5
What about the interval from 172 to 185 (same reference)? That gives 176.0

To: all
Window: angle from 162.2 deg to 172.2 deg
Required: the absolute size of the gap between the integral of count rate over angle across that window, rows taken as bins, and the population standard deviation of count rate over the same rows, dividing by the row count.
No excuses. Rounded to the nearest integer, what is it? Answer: 2581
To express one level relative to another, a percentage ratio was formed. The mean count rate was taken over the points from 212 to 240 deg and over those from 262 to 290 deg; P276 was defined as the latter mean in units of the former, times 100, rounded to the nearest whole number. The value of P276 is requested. 94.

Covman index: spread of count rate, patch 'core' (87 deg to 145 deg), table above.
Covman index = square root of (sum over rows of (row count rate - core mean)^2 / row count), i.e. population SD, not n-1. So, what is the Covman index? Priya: 36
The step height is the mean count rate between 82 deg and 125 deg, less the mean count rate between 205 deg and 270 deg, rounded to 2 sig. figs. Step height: 25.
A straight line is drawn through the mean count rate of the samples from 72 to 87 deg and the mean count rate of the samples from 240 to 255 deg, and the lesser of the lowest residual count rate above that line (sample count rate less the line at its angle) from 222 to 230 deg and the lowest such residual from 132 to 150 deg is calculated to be -57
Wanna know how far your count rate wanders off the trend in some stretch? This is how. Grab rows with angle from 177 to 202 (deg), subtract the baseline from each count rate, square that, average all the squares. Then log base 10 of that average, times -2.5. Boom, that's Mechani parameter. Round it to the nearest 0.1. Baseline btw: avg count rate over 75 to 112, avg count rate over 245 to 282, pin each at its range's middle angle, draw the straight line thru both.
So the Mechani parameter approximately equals -7.2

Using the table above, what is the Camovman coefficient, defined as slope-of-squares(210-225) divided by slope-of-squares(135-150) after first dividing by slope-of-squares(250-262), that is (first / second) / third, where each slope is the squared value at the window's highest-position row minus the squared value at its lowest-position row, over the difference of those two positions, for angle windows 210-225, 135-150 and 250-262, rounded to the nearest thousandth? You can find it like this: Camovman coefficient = 0.001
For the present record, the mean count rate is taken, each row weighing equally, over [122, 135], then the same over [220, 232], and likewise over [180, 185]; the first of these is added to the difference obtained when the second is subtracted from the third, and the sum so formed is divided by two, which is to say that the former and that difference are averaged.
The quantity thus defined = 109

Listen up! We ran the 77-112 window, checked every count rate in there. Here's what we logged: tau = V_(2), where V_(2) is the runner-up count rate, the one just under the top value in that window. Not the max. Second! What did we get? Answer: 292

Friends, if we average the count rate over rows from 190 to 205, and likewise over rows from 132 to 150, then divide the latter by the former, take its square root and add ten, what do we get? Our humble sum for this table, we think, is 10.9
